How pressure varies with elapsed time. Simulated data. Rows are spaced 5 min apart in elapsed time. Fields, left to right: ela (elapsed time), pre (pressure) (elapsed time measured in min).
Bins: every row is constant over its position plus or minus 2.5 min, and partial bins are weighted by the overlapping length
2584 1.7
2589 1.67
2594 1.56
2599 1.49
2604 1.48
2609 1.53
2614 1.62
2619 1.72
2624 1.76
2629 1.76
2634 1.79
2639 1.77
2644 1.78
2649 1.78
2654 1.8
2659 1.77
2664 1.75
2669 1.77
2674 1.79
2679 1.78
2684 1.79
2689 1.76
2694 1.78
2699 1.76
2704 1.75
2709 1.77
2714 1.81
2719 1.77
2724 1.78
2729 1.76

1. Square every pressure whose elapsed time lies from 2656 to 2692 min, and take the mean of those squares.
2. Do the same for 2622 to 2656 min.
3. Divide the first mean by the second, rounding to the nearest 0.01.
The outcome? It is 1.00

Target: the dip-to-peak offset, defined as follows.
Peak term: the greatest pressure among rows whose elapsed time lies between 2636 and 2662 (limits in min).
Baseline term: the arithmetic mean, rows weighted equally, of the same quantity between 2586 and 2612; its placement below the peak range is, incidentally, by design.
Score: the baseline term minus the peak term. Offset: -0.25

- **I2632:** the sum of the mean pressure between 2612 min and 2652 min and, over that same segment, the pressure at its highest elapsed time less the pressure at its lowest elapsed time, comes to 1.91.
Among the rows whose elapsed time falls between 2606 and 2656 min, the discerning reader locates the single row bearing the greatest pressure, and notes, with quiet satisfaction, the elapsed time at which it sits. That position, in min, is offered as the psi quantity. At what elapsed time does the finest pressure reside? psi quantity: 2654 min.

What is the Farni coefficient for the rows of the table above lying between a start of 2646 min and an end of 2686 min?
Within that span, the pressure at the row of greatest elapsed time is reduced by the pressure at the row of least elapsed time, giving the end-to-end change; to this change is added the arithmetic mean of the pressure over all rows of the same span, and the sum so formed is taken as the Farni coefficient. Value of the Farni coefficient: 1.79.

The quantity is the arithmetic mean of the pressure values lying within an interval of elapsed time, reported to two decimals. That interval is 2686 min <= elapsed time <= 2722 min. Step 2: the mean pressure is 1.77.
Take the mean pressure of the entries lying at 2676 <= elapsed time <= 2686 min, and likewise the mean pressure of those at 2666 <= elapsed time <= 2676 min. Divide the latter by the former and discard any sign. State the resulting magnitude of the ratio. 1.00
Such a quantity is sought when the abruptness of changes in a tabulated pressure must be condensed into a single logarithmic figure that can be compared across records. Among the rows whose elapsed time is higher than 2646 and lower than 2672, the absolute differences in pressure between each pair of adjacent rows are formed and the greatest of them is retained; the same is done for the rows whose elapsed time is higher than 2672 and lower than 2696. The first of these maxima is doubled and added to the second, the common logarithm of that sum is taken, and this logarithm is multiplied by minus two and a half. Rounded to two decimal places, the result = 2.61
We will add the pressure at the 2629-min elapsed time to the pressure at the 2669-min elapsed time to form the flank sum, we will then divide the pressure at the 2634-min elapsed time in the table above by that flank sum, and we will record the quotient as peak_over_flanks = 0.507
